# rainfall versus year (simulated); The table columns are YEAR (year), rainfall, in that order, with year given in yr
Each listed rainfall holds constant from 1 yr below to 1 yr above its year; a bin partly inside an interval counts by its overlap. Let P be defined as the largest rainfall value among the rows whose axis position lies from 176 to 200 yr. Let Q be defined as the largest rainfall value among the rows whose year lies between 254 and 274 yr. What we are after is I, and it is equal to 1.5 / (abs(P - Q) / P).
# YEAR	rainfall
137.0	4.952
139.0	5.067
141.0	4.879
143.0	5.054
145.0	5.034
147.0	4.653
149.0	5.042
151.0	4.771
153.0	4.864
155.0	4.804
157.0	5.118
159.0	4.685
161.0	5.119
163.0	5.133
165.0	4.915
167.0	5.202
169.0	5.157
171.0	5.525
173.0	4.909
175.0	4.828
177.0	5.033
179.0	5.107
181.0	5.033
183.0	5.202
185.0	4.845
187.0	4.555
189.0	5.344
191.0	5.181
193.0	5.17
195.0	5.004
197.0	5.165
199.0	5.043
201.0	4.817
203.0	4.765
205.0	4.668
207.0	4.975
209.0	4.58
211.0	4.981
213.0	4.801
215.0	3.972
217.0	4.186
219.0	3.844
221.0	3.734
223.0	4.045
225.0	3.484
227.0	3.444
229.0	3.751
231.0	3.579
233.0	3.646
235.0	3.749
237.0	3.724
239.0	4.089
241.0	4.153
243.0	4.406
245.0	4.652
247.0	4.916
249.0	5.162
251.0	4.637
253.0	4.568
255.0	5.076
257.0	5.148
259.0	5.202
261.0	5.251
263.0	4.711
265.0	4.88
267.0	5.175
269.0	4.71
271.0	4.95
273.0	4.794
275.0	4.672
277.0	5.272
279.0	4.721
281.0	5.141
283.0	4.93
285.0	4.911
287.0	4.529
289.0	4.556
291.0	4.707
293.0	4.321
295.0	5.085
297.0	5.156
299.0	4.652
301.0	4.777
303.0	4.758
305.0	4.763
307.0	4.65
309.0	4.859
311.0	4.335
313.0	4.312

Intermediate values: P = 5.344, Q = 5.251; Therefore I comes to 86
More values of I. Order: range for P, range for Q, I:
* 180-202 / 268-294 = 111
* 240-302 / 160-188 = 31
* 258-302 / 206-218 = 27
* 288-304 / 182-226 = 41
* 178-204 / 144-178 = 44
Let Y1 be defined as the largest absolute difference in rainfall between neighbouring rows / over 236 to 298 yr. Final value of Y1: 0.764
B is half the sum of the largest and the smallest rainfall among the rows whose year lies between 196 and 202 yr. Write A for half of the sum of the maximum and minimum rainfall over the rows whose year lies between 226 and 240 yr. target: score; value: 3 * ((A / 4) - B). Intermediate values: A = 3.8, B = 4.99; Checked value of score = -12.1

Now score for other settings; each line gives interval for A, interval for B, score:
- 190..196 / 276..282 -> -11.2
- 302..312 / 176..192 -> -11.4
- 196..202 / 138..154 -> -10.8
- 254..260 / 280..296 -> -10.3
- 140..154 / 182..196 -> -11.2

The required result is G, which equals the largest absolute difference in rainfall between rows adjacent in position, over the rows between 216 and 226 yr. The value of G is 0.56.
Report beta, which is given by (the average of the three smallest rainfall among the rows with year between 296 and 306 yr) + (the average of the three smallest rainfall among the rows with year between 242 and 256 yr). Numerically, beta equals 9.3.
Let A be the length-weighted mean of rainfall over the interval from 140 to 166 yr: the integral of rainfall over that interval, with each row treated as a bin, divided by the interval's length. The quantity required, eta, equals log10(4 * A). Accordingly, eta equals 1.29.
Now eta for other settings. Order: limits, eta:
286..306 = 1.28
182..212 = 1.30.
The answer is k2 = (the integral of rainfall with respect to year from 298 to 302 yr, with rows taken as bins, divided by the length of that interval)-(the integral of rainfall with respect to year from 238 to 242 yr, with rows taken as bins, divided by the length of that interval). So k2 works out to 0.6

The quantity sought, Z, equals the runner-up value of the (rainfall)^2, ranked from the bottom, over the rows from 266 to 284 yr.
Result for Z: 22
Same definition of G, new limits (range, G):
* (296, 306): 0.50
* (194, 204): 0.23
